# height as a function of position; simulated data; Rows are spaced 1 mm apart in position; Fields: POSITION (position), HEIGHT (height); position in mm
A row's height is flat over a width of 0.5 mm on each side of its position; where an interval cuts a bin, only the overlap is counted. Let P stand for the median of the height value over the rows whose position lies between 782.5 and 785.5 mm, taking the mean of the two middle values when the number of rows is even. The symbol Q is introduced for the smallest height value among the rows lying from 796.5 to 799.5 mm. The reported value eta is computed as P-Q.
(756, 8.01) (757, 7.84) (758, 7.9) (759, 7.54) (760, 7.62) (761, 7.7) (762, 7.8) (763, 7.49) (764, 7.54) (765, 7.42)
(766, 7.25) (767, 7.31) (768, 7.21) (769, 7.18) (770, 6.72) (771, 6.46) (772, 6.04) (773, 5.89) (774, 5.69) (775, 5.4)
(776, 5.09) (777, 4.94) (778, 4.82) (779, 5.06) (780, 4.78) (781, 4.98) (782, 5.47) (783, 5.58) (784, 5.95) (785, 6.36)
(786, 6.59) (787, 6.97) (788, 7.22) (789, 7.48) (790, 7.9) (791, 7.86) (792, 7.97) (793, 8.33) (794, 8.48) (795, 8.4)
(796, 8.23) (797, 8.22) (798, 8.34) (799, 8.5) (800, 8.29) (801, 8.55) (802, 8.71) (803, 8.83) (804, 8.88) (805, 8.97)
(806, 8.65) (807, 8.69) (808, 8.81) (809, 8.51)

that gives -2.3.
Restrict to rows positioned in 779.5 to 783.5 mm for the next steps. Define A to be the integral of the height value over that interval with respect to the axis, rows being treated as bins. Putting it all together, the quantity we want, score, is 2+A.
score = 23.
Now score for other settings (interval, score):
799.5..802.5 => 28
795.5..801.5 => 52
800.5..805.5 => 46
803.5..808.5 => 46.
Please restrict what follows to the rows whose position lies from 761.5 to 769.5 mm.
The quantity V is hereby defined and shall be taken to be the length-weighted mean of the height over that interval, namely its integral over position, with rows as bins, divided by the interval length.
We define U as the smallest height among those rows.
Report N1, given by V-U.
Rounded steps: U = 7.18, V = 7.4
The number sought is 0.22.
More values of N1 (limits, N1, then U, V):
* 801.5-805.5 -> 0.14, 8.71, 8.8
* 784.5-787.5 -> 0.28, 6.36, 6.6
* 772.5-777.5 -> 0.46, 4.94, 5.4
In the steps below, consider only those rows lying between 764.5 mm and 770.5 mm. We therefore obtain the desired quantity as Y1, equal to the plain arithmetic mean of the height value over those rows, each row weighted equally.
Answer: 7.2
